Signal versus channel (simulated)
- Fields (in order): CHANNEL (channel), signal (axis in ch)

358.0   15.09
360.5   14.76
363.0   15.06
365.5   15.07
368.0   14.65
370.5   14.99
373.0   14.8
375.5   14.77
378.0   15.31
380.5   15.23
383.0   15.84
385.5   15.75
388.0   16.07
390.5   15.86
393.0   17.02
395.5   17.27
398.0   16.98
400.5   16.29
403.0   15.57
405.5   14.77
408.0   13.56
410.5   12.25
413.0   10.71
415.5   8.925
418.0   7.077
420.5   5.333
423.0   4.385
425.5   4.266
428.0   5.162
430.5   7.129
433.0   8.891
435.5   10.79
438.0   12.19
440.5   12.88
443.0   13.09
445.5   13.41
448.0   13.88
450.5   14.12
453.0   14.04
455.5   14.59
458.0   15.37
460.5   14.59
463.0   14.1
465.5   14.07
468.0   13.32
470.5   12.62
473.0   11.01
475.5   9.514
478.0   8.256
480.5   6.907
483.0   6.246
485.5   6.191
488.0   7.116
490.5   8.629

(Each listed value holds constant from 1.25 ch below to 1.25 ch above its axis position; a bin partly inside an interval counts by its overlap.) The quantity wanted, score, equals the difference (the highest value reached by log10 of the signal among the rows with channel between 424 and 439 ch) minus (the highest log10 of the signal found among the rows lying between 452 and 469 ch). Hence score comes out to -0.10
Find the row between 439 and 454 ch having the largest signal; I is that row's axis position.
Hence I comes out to 450.5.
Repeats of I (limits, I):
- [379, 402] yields 395.5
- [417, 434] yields 433.0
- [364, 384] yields 383.0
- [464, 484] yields 465.5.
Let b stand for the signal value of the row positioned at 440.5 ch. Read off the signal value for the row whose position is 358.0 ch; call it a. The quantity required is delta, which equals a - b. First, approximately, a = 15.09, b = 12.88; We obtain 2.2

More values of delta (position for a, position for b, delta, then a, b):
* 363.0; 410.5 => 2.8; 15.06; 12.25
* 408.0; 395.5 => -3.7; 13.56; 17.27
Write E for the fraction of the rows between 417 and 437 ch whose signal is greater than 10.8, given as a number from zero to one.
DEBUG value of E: 0.00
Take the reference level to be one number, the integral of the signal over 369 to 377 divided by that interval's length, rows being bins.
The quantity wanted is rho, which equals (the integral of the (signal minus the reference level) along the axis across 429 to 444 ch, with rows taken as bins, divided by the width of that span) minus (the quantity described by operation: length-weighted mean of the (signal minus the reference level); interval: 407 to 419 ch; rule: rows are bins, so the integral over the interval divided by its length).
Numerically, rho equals 0.2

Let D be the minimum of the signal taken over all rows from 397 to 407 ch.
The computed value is 14.77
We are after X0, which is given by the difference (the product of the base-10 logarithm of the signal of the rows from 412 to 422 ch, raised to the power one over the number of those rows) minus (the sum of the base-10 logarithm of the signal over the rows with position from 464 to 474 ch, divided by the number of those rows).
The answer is -0.22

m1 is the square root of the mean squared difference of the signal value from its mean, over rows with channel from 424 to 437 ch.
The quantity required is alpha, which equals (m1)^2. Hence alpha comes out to 5.7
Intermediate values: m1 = 2.4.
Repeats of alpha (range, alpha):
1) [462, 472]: 0.4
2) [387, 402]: 0.3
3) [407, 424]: 10.4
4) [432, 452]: 2.7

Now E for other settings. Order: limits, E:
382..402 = 1.00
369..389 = 1.00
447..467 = 1.00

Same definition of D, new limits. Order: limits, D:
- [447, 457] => 13.88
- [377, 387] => 15.23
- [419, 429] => 4.266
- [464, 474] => 11.01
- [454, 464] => 14.1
